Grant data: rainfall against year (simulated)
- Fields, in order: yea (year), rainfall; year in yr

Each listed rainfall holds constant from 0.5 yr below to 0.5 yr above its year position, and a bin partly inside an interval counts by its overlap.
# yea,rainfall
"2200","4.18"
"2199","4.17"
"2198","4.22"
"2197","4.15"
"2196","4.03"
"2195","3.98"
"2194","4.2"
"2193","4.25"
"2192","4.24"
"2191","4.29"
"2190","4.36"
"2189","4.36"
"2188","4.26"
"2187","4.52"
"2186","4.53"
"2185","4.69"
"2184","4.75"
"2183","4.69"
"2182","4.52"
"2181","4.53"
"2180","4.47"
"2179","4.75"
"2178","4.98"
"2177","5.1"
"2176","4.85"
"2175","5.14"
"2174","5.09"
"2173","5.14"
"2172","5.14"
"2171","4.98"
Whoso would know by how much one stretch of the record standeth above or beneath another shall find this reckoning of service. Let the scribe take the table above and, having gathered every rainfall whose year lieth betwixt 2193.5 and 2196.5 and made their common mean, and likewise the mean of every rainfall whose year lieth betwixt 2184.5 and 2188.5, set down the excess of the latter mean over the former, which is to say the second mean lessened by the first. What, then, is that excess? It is 0.43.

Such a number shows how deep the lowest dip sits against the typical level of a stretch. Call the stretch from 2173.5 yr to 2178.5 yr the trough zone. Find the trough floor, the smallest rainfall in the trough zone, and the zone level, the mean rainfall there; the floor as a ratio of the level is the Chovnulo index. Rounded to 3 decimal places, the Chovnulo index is 0.964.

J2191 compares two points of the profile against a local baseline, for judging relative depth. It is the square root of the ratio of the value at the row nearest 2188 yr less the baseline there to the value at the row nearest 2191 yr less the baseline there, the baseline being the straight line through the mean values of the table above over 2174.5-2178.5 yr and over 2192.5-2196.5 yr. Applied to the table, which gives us 19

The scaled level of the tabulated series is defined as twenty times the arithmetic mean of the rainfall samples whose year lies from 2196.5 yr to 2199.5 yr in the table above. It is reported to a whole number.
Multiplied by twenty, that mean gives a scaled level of 84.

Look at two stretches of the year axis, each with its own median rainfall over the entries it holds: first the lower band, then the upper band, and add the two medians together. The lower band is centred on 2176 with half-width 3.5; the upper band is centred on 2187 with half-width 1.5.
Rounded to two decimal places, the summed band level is 9.61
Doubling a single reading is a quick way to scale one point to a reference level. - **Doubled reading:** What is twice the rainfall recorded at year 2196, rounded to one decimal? 8.1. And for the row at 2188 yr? 8.5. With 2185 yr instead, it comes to 9.4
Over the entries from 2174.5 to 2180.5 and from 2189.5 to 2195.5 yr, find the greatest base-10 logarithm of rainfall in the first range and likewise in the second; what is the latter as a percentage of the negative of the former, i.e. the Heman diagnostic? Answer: -90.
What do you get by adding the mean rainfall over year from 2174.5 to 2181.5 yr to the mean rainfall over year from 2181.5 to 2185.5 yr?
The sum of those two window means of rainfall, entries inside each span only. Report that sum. 9.5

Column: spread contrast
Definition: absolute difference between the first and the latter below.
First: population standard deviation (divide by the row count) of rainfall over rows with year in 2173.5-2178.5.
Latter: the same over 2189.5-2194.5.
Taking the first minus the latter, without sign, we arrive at 0.051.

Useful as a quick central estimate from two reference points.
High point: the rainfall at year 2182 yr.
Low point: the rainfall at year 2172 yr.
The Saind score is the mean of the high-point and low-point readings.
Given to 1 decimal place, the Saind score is 4.8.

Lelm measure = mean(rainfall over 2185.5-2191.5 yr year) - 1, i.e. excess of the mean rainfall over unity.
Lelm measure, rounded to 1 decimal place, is 3.4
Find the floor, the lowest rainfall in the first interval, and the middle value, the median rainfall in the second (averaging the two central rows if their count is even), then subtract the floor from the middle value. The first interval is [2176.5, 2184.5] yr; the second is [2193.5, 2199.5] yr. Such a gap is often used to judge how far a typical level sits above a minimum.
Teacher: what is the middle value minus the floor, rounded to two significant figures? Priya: -0.31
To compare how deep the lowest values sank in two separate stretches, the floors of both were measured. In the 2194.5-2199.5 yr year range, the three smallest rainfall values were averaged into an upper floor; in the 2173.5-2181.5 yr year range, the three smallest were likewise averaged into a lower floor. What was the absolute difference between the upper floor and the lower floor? 0.53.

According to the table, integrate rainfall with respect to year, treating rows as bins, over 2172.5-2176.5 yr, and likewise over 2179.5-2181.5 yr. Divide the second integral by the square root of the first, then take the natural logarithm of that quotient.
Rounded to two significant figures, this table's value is 0.69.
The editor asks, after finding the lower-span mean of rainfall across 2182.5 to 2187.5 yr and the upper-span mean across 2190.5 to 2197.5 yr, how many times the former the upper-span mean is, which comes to 0.90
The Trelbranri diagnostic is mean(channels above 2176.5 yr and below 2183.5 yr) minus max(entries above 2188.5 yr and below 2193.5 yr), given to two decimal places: 0.36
